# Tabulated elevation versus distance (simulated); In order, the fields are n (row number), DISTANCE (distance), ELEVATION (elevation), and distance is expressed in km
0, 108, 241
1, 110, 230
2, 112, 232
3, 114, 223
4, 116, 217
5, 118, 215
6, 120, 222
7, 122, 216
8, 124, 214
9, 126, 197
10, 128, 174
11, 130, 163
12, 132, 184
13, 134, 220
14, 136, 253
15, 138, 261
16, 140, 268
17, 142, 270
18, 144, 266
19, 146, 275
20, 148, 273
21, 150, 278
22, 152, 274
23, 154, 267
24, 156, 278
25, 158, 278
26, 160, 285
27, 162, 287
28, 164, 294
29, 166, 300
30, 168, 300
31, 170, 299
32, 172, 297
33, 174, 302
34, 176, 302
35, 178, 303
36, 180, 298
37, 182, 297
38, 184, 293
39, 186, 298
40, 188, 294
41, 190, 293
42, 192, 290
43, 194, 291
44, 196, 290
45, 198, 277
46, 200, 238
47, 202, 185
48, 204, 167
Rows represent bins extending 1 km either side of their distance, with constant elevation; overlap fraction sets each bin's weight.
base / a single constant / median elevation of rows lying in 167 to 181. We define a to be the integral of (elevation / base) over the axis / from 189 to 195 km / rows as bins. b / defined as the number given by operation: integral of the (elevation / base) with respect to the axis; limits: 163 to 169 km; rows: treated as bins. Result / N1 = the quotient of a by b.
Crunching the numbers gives 0.98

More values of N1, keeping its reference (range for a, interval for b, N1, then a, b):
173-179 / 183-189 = 1.02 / 6.05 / 5.90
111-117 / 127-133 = 1.29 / 4.48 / 3.47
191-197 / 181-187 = 0.98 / 5.81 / 5.92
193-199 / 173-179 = 0.95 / 5.72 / 6.05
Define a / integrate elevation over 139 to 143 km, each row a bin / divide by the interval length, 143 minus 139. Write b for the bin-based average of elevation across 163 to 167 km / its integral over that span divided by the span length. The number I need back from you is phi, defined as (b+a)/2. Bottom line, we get 283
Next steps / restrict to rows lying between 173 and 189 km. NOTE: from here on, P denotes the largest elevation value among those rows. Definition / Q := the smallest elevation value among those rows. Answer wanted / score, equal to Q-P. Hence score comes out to -10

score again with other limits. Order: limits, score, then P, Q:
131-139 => -77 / 261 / 184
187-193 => -4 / 294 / 290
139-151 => -12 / 278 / 266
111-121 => -17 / 232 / 215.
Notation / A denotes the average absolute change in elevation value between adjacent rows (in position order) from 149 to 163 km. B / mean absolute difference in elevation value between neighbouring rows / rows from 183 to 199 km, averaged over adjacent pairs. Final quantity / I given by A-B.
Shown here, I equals 1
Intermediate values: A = 5.2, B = 4.0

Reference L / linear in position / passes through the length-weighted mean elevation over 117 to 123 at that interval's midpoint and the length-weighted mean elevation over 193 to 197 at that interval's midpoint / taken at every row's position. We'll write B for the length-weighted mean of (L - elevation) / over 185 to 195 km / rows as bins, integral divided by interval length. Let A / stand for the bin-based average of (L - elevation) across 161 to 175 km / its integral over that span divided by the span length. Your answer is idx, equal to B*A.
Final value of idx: 247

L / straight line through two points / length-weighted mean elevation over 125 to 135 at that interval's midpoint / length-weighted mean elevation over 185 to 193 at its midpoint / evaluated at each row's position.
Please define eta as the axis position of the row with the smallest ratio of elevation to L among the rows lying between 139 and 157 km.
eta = 154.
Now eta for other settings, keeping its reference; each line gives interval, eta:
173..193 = 192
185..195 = 194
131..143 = 132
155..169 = 158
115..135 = 130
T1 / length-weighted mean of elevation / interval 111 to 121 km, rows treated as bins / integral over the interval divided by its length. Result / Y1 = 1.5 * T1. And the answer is 333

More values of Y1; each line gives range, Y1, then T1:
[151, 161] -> 415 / 276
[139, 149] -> 406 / 270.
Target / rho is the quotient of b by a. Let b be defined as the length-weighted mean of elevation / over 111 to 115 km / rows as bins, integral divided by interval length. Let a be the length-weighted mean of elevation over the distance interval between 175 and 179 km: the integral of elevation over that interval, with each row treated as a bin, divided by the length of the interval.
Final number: 0.8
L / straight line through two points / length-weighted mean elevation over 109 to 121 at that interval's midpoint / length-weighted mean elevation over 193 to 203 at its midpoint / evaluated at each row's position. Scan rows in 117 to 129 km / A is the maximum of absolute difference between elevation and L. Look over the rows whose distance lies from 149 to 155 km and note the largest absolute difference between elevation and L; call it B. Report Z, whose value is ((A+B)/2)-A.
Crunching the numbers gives -7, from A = 54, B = 41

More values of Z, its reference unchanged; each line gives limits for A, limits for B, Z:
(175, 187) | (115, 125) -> -21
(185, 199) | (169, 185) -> 4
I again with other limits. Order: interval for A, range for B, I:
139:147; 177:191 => 2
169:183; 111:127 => -5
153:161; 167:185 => 4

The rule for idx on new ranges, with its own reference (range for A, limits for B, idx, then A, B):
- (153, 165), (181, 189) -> 382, -26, -15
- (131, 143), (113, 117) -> 61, -8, -7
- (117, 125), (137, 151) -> -55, 2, -29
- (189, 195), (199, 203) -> -318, -4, 85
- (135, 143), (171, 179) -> 804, -27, -30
